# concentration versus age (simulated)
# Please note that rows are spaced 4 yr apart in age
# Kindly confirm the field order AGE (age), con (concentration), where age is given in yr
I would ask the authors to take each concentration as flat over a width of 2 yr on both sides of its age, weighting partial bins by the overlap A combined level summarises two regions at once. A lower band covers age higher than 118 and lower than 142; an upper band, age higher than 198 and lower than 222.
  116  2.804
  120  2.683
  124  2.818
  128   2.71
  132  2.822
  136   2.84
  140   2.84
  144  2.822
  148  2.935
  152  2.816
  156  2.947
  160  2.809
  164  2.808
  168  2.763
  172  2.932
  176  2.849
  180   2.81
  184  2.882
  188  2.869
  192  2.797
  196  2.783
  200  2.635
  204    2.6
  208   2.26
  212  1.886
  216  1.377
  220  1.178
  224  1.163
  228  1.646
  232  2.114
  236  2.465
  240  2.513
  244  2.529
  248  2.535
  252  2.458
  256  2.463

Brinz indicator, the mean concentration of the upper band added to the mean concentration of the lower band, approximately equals 4.77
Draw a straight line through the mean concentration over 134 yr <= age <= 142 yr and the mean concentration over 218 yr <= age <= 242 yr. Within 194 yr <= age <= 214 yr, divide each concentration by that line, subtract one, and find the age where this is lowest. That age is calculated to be 212 yr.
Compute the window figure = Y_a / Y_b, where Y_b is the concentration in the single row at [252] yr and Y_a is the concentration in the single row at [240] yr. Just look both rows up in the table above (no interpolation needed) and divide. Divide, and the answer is 1.02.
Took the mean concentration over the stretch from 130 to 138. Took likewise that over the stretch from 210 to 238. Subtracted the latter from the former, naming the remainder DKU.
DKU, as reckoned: 1.1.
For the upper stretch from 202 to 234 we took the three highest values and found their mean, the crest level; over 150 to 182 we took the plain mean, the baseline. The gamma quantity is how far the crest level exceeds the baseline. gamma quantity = -0.52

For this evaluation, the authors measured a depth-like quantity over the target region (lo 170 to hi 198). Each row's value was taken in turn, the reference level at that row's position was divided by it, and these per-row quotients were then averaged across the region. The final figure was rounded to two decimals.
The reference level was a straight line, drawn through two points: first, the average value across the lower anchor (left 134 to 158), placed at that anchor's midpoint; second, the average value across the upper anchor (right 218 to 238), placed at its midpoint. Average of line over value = 0.82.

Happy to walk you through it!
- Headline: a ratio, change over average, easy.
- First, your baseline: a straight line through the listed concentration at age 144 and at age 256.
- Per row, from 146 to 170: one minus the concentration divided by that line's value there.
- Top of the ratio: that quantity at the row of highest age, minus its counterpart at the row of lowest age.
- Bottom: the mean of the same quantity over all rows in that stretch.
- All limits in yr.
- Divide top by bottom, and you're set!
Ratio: -1.5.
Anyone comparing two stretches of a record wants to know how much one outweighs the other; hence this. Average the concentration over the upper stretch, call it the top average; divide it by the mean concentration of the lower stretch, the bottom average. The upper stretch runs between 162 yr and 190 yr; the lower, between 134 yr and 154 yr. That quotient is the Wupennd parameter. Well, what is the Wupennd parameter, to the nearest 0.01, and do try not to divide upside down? 1.00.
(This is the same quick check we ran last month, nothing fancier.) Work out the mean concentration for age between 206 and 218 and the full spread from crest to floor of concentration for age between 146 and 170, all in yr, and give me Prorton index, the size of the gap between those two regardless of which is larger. 1.7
